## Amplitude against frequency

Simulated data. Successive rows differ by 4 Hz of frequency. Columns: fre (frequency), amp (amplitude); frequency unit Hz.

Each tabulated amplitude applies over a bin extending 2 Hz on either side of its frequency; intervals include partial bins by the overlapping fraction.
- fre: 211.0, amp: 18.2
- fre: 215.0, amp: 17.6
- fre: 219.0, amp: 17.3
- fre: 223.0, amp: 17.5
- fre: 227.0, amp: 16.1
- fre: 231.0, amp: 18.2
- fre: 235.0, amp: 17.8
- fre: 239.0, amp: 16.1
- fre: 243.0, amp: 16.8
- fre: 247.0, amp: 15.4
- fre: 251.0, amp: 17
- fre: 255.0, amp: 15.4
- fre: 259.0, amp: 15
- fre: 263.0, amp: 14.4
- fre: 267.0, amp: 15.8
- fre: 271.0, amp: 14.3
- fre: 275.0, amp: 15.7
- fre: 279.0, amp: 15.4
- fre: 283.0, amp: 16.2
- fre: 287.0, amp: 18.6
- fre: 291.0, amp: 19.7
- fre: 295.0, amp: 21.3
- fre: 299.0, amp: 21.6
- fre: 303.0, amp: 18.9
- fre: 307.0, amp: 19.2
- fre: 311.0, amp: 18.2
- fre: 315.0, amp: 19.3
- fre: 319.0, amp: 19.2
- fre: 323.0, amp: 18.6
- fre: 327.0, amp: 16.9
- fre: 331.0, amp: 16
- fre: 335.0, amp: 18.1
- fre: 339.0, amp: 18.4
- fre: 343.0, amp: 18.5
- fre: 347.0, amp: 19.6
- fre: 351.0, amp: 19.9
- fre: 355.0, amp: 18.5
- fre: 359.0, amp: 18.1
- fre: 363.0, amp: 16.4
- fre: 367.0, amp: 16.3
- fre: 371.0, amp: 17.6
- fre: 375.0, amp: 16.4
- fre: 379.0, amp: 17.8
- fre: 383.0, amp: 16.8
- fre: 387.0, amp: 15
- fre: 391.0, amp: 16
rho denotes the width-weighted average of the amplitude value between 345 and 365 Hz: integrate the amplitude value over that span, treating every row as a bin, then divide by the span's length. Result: 18.5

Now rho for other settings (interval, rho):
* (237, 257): 16.1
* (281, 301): 19.5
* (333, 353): 18.9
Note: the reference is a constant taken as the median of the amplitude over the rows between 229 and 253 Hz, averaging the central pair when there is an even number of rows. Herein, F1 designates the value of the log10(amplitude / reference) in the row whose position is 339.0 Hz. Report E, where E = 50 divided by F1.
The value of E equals 1354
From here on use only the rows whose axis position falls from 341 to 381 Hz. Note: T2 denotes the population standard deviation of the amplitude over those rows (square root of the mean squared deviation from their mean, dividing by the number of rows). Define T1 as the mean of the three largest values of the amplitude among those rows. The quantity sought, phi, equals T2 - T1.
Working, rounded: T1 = 19.3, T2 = 1.22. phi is -18.1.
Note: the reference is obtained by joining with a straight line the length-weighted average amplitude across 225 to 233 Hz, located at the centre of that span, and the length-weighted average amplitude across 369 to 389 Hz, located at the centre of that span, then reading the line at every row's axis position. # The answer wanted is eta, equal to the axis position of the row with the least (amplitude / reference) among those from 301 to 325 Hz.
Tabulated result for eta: 311.0 Hz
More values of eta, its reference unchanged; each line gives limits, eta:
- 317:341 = 331.0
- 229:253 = 247.0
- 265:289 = 271.0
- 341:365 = 363.0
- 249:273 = 271.0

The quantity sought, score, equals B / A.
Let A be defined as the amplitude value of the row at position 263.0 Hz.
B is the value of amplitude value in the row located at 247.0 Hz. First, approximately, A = 14.4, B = 15.4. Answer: 1.07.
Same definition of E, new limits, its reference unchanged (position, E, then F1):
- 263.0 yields -719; -0.07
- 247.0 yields -1239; -0.04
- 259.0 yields -965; -0.05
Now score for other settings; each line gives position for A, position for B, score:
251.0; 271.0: 0.84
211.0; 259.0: 0.82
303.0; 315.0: 1.02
